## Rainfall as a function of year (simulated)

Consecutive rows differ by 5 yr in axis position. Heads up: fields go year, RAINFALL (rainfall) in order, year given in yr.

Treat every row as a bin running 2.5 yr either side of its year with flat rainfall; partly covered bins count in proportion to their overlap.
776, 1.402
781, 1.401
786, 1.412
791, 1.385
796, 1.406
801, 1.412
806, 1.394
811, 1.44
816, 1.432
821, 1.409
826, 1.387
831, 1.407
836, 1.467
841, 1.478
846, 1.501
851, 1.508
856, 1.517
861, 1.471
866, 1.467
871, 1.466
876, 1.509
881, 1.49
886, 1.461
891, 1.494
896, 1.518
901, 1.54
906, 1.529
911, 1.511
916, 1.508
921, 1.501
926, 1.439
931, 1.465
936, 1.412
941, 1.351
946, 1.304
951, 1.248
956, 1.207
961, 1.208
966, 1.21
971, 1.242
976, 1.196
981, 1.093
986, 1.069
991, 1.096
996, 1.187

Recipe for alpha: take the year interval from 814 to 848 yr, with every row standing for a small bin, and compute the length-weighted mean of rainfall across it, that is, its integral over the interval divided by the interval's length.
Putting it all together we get 1.44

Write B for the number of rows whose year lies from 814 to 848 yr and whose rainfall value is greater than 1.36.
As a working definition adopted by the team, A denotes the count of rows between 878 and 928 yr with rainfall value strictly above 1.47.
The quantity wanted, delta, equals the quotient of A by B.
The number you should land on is 1.14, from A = 8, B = 7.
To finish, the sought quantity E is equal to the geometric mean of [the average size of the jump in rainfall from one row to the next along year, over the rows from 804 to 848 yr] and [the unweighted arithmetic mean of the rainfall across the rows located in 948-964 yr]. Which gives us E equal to 0.180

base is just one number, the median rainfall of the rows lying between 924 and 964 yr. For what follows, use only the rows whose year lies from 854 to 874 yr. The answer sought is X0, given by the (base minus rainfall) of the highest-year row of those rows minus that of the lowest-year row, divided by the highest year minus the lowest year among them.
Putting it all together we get 0.003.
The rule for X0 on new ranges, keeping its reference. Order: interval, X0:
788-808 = -0.001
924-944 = 0.006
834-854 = -0.003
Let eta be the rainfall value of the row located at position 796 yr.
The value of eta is 1.406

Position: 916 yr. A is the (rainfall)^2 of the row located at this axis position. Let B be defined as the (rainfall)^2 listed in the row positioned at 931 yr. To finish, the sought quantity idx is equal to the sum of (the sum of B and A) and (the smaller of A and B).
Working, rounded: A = 2.3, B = 2.15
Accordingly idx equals 6.6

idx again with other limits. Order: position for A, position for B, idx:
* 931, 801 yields 6.1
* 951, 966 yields 4.5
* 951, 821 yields 5.1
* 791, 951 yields 5.0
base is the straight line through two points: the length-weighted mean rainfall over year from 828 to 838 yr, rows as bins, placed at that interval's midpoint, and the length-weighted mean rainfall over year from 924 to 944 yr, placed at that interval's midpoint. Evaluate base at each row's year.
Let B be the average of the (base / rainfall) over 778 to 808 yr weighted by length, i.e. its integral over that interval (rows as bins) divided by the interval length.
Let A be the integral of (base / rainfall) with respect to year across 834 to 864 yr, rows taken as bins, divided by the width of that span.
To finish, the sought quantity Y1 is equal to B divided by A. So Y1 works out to 1.07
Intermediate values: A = 0.96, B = 1.03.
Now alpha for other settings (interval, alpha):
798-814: 1.42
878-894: 1.48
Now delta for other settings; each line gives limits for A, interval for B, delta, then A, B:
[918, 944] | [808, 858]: 0.10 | 1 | 10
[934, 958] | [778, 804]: 0.00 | 0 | 5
